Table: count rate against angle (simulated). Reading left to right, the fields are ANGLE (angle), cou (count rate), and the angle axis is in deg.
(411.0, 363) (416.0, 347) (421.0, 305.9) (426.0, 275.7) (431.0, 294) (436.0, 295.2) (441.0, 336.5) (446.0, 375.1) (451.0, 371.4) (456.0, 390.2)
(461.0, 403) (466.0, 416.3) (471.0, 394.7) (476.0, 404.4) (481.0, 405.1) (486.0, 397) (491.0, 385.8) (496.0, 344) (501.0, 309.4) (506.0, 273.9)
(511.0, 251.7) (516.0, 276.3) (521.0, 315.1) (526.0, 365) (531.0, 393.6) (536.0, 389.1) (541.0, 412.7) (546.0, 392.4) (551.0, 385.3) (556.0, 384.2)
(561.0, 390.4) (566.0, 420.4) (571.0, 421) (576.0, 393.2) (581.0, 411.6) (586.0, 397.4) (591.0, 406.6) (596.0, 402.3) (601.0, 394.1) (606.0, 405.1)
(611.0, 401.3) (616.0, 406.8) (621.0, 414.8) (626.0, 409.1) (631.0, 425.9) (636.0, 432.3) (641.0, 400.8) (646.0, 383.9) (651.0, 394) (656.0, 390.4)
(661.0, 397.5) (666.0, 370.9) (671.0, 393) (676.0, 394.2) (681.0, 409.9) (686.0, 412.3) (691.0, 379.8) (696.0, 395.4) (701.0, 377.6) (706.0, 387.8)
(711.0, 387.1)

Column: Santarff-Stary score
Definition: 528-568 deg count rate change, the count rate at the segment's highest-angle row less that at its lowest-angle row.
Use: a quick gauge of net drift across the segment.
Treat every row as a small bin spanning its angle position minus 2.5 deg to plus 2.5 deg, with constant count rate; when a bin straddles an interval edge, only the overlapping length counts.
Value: 27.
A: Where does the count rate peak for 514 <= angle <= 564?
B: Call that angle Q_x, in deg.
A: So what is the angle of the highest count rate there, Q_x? 541.0 deg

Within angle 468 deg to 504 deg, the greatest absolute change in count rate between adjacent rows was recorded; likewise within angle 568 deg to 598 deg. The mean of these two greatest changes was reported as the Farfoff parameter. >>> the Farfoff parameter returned 35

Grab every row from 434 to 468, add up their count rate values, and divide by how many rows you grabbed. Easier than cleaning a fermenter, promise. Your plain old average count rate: 370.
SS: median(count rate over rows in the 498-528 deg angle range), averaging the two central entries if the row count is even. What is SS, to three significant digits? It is 293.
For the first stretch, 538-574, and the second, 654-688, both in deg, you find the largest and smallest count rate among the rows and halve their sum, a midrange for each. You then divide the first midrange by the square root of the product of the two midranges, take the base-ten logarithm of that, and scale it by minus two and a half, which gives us -0.015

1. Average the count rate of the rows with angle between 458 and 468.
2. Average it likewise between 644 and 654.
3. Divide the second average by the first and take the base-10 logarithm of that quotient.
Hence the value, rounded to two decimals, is -0.02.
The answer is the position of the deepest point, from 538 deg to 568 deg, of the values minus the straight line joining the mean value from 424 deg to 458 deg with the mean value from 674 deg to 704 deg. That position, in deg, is 556.0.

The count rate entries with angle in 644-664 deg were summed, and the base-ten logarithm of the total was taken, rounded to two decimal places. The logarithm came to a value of 3.19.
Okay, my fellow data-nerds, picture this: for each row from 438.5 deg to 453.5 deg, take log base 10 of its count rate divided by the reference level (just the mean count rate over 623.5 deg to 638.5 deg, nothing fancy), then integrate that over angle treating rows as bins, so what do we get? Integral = -1.03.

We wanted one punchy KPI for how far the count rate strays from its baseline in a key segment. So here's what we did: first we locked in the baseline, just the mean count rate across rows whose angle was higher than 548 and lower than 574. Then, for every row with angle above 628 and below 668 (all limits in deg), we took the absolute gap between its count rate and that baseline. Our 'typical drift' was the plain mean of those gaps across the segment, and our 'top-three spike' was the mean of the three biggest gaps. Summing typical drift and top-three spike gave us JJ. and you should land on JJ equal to 44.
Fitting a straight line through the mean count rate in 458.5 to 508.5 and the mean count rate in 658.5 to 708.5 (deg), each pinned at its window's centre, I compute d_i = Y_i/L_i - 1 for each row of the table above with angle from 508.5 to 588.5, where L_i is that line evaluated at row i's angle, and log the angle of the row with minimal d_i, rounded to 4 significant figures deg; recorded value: 511.0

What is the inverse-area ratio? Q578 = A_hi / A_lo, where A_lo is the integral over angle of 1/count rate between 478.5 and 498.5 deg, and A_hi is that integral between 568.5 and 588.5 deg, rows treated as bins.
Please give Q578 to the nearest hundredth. 0.94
